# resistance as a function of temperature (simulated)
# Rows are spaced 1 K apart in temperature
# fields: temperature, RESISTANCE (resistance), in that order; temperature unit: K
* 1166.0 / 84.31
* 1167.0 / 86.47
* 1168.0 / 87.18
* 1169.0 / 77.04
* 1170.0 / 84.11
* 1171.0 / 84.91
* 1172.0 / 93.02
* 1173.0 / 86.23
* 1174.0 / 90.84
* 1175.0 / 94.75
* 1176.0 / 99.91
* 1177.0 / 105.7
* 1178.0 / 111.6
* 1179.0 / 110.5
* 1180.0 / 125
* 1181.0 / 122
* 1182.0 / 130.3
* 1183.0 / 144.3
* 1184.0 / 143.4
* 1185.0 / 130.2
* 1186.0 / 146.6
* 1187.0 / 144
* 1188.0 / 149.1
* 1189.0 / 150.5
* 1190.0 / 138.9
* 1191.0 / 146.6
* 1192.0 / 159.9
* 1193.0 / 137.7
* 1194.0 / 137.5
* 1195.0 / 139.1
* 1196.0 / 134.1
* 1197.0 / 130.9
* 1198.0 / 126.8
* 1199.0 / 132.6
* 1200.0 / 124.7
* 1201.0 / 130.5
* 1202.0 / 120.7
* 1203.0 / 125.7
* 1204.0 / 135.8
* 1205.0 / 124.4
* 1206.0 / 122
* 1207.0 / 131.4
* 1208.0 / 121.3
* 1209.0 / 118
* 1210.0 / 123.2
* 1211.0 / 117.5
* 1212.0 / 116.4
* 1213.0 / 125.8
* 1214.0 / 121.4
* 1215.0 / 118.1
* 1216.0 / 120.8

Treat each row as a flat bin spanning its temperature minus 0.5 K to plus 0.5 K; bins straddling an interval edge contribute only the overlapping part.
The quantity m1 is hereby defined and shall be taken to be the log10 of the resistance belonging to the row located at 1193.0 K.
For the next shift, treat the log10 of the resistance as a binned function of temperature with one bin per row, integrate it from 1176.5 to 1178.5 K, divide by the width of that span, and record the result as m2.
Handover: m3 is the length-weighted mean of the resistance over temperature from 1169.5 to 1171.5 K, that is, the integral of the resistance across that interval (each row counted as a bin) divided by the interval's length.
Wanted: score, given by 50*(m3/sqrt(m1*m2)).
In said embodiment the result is 2025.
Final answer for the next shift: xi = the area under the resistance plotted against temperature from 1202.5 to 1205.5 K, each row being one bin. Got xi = 386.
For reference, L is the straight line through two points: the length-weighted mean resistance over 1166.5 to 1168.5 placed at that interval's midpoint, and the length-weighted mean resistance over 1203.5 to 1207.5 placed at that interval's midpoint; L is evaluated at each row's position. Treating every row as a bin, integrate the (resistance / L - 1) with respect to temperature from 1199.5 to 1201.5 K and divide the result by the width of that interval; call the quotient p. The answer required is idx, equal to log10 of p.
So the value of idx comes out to -1.4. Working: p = 0.04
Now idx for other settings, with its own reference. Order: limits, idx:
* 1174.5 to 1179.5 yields -1.1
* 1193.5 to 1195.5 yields -0.7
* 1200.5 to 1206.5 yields -2.6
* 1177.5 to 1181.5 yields -0.8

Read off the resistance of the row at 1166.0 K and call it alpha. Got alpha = 84.31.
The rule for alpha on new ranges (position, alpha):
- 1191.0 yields 146.6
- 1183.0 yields 144.3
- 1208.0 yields 121.3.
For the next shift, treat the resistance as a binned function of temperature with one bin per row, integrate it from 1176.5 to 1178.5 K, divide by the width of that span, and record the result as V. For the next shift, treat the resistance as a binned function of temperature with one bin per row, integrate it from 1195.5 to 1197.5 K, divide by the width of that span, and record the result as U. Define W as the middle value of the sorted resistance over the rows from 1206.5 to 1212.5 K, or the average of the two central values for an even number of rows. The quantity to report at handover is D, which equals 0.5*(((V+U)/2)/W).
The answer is 0.50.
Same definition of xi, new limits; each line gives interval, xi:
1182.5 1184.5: 288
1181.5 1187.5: 839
